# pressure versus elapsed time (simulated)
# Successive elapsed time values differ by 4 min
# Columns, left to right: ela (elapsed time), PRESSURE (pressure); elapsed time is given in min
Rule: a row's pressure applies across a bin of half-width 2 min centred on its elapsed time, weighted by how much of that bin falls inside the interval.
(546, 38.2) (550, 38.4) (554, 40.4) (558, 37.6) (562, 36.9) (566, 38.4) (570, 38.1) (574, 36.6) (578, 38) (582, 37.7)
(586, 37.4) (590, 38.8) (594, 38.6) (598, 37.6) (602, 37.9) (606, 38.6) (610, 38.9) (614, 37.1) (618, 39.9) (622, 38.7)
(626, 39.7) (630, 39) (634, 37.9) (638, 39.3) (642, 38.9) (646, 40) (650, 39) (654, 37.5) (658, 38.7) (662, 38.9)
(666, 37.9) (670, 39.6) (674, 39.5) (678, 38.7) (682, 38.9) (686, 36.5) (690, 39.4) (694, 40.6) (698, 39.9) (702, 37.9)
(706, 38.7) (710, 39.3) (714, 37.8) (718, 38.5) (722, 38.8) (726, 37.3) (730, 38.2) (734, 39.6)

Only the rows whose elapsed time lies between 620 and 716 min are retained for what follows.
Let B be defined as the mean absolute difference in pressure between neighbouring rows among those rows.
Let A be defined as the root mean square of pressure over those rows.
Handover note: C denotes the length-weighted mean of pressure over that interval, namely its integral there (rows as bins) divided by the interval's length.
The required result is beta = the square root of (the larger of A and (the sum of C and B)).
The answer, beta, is 6.321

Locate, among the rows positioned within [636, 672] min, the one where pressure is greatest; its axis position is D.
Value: 646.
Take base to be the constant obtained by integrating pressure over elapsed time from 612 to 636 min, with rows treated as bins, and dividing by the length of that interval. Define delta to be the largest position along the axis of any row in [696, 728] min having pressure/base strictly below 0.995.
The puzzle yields 726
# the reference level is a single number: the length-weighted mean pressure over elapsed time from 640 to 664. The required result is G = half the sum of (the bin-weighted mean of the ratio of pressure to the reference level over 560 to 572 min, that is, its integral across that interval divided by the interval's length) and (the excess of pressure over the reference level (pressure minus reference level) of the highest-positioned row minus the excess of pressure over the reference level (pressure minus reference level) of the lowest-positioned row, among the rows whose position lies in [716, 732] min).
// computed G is 0.3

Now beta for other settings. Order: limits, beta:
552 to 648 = 6.282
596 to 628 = 6.301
